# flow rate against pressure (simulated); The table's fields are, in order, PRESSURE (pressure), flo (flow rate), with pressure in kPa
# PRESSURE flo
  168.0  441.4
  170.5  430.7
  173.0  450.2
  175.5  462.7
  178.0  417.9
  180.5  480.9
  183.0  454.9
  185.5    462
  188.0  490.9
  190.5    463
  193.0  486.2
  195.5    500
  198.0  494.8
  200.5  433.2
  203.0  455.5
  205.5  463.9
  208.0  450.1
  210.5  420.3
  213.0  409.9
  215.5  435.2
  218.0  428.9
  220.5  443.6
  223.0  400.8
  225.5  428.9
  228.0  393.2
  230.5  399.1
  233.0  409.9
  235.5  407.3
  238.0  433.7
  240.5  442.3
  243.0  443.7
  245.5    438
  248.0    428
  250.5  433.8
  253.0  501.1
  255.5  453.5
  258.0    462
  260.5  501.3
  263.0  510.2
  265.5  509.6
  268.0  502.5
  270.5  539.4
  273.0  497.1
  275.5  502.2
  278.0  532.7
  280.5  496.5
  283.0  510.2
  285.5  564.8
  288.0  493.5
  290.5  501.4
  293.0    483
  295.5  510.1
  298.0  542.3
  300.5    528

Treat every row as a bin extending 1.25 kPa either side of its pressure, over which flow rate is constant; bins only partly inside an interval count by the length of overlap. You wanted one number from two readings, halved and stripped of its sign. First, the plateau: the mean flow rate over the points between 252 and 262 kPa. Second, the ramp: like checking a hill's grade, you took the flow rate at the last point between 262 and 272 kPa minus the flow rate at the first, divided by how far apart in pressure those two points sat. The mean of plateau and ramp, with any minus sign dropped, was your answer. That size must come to 242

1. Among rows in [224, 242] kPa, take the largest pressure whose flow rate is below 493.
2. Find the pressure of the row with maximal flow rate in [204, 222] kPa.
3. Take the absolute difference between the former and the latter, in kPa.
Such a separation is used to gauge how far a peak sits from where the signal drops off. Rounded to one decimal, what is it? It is 35.0 kPa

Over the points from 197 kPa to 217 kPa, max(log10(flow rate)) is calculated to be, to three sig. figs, 2.69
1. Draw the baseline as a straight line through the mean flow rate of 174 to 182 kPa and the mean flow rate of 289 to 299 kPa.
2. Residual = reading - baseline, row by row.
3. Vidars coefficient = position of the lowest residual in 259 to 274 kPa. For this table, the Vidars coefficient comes 273.0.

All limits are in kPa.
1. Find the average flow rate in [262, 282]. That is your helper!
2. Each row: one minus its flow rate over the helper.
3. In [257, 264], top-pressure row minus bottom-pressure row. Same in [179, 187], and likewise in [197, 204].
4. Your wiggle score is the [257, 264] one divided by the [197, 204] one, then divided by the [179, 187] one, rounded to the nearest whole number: -33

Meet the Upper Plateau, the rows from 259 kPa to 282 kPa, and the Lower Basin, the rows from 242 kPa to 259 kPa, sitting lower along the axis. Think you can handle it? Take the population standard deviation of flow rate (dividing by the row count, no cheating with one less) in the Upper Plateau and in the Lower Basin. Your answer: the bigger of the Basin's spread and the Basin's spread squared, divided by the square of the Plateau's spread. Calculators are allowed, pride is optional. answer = 2.5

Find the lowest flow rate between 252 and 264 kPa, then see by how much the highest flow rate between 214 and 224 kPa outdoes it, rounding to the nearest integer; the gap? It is -10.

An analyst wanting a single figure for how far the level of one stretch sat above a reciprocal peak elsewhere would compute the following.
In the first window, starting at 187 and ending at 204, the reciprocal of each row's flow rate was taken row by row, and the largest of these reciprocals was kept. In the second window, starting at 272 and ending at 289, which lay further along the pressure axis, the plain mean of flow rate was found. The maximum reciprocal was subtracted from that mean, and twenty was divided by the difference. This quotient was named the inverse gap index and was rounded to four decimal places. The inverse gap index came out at 0.0389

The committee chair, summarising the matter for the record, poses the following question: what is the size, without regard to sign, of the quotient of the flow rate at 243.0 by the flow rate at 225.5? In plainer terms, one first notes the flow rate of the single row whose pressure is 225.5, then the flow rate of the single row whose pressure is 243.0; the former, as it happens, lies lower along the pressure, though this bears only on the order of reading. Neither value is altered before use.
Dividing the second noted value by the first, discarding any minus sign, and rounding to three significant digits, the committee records 1.03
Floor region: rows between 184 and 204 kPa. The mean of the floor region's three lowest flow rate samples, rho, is 450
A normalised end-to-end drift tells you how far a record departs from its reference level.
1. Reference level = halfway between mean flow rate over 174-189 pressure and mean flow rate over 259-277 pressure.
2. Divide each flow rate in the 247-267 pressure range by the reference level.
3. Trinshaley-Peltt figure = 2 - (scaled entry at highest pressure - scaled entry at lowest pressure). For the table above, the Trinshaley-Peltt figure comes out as 1.83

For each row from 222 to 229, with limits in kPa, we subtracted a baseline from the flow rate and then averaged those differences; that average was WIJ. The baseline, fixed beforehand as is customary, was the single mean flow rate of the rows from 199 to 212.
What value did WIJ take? -37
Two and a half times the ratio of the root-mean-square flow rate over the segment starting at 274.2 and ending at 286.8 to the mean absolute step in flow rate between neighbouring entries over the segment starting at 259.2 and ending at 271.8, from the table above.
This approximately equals 98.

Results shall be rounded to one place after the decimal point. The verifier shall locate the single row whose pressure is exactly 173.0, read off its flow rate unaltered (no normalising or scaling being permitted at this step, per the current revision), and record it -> 450.2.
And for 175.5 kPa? 462.7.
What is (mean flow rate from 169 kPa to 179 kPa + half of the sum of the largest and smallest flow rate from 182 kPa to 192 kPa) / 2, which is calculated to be 457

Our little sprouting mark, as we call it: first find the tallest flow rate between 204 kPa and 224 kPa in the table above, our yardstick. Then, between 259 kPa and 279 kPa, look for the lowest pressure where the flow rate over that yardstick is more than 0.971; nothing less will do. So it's 260.5 kPa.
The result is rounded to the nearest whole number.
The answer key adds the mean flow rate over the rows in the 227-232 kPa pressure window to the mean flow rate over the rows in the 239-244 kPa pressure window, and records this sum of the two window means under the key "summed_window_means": 839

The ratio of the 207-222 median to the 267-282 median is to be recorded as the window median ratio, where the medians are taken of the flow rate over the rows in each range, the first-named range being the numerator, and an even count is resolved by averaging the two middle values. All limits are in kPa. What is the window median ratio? 0.86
